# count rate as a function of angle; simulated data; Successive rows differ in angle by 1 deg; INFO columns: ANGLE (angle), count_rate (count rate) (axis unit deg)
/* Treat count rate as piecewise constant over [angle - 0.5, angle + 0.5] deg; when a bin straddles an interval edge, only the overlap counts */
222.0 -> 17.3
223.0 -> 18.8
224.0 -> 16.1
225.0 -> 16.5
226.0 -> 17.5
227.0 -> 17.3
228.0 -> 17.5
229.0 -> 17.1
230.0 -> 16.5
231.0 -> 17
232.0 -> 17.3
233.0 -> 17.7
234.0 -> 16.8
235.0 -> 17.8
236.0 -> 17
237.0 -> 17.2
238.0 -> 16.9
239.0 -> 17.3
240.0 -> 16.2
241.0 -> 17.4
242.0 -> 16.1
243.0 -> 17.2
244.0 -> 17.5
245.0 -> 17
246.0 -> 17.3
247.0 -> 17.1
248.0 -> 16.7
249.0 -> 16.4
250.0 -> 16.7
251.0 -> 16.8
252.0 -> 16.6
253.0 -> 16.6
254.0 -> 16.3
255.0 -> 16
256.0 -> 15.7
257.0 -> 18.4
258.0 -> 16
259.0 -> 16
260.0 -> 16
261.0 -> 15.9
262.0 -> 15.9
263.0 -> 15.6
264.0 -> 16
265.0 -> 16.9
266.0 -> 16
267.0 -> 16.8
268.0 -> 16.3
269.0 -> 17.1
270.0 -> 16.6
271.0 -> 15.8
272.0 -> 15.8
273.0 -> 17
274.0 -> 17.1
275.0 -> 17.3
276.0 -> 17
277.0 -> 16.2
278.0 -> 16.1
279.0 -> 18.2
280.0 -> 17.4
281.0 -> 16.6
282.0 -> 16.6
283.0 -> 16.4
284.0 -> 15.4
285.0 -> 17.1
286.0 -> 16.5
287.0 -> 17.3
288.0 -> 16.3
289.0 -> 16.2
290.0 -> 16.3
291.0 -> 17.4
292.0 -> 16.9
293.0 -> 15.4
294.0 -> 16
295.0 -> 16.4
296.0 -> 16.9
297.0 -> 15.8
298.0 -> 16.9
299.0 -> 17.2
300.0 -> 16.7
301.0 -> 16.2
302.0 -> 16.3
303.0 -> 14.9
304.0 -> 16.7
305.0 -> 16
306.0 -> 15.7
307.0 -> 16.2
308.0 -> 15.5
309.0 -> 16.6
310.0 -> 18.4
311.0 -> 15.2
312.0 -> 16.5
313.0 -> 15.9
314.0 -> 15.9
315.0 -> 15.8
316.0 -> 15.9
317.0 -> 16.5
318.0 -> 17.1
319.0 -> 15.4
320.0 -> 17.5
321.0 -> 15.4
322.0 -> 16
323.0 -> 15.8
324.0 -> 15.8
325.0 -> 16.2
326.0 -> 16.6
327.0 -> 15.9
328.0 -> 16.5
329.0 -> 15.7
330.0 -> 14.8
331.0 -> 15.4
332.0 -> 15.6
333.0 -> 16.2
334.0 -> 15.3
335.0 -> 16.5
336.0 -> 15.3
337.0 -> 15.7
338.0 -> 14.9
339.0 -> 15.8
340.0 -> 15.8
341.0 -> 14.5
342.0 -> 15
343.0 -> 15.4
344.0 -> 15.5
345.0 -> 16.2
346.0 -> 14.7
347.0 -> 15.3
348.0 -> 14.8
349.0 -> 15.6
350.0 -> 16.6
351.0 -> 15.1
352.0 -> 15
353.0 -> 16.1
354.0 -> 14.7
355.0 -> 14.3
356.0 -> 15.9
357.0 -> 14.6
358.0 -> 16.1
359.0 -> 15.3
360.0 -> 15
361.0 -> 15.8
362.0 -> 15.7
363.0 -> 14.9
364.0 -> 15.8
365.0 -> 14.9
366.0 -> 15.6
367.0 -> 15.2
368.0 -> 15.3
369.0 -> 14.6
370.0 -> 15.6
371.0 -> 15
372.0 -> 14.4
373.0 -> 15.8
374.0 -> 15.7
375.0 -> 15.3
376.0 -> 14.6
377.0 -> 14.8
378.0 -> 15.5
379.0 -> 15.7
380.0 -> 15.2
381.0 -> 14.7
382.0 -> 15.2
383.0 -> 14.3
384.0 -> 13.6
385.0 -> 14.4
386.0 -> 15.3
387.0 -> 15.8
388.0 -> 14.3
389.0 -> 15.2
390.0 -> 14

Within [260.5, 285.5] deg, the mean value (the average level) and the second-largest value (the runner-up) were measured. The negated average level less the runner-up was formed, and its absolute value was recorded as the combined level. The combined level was 33.9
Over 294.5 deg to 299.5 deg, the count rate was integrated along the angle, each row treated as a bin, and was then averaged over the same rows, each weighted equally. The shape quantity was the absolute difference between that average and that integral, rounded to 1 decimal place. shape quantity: 66.6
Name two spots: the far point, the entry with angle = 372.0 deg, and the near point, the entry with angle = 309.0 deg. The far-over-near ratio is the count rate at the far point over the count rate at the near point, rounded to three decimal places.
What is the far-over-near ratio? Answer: 0.867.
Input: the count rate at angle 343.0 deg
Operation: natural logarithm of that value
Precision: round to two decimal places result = 2.73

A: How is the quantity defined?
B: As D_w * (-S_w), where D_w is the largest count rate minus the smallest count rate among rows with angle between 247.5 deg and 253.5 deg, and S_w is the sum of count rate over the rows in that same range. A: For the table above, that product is -40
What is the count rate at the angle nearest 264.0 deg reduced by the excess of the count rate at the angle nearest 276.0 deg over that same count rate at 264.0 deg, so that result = 15.0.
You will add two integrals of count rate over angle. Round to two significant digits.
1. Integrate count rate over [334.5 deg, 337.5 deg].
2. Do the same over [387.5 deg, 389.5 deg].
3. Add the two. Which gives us 77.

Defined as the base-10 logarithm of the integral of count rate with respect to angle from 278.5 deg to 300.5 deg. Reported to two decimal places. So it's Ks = 2.56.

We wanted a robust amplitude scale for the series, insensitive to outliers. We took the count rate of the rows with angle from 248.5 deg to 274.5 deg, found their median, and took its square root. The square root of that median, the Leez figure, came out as 4.04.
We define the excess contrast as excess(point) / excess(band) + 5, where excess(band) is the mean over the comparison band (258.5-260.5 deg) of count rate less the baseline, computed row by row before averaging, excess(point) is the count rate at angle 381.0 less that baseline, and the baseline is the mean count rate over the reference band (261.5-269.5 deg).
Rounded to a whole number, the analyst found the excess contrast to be 10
